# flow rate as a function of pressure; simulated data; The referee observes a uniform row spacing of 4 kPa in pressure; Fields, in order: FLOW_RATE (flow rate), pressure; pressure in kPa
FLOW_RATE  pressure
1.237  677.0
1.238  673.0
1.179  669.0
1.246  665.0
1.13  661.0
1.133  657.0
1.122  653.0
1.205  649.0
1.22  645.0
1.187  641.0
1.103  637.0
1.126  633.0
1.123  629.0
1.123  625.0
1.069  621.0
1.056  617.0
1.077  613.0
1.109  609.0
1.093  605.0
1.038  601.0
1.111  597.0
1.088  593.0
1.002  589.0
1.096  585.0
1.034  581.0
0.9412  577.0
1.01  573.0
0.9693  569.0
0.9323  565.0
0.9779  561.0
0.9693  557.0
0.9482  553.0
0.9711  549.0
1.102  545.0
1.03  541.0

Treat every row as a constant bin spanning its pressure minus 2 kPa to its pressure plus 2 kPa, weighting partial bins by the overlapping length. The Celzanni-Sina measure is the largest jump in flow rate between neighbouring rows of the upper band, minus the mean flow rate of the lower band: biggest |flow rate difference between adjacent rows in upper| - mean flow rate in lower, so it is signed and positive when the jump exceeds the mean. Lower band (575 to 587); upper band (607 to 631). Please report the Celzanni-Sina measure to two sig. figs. -0.97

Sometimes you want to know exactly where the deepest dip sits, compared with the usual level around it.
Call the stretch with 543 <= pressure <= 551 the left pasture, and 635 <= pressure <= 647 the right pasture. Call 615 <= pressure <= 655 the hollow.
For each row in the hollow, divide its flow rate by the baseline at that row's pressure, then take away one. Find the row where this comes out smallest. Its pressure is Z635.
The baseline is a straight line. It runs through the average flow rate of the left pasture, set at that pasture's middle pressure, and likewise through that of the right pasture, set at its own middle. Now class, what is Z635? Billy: 617.0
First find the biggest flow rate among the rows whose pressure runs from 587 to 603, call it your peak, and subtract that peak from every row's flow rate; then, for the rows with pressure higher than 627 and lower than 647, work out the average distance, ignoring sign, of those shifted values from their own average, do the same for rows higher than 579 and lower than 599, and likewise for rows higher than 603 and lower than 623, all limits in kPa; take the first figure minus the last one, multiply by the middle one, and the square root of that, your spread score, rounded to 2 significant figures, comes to 0.031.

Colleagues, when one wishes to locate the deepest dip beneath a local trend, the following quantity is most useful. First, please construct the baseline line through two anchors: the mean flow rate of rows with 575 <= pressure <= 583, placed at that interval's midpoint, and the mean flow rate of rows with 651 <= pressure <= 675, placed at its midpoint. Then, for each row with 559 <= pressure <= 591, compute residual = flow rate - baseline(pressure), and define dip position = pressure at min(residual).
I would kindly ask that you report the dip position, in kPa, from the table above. 577.0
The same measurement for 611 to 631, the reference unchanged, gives 617.0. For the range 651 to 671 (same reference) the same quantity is 661.0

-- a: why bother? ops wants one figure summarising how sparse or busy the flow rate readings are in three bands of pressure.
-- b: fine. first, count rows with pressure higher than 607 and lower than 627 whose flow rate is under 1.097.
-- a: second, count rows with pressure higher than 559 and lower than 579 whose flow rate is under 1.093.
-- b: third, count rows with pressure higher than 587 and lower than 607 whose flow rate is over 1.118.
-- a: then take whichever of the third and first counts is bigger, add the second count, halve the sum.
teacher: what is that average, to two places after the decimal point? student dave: 4.00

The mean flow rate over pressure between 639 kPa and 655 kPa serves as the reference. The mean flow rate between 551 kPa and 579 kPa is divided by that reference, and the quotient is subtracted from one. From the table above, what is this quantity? 0.19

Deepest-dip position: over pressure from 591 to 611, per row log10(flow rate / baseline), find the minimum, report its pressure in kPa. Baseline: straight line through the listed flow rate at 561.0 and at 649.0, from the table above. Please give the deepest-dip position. 601.0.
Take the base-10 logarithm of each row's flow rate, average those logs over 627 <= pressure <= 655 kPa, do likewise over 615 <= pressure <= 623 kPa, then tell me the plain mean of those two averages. 0.044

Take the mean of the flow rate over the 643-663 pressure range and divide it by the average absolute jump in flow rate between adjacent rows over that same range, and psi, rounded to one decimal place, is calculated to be 41.5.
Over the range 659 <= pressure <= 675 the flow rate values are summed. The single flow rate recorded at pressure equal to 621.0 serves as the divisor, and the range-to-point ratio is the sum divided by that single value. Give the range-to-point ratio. 4.48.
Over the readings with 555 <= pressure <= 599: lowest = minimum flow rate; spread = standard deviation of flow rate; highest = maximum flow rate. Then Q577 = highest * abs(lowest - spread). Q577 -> 0.97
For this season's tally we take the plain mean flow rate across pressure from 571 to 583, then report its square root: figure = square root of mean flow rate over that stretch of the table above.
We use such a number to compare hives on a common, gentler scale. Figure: 1.00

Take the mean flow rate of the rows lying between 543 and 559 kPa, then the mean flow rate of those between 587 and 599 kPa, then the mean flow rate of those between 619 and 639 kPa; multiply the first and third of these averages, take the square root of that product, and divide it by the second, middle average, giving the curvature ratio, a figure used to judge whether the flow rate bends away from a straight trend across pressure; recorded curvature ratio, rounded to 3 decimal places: 0.986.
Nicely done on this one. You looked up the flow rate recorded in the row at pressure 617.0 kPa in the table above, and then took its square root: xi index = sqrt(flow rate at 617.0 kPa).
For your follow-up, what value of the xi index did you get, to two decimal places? 1.03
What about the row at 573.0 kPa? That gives 1.00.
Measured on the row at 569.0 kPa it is 0.98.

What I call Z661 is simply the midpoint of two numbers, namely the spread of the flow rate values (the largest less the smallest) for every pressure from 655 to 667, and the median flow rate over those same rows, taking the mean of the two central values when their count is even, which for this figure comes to 0.62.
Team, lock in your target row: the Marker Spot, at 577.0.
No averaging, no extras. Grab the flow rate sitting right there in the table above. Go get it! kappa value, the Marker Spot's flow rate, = 0.9412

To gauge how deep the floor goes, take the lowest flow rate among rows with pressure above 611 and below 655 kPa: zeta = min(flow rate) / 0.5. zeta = 2.1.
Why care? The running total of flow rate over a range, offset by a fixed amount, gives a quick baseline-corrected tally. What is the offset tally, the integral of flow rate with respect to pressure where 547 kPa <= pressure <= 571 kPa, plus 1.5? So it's 25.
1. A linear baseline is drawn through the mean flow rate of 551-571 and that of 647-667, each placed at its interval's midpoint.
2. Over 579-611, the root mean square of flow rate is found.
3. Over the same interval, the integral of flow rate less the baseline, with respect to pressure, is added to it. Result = 2.3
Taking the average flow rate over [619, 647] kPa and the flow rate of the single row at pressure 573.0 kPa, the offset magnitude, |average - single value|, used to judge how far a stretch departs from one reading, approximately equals 0.13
